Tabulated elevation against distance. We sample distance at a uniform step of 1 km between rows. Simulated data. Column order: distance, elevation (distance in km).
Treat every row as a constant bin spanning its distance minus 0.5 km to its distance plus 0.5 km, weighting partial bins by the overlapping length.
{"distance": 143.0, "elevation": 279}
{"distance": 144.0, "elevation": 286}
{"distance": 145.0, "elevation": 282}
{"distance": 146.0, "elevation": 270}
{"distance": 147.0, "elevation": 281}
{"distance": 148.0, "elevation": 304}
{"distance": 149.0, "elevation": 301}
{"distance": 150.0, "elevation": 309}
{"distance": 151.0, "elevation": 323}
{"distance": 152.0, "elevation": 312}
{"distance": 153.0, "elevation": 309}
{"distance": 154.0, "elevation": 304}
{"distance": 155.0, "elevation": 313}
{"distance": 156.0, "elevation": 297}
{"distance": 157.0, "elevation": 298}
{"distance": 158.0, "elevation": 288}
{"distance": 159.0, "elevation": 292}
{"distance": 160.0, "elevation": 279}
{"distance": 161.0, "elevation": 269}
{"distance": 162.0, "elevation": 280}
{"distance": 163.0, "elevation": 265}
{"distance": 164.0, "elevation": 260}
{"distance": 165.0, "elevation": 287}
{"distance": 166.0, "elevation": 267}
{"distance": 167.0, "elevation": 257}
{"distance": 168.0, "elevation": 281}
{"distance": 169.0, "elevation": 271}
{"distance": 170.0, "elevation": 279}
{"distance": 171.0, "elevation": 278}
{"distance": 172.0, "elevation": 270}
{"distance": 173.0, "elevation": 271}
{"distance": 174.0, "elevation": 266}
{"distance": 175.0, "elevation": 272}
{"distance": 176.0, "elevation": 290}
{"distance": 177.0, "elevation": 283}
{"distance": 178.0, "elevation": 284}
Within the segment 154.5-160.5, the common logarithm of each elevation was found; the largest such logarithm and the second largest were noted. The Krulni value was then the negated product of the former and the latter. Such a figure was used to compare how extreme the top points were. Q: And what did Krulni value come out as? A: -6.17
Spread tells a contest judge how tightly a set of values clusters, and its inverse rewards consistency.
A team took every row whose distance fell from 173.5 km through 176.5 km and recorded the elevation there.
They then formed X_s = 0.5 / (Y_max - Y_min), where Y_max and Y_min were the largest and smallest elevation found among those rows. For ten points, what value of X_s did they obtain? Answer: 0.021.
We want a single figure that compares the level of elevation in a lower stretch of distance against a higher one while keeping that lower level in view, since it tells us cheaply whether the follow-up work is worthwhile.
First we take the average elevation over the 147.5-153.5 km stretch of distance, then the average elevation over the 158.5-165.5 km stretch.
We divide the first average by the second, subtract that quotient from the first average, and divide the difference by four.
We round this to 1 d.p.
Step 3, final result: 77.1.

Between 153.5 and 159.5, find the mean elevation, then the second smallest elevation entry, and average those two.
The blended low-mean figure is 295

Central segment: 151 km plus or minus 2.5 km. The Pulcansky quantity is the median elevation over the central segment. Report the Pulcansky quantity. 309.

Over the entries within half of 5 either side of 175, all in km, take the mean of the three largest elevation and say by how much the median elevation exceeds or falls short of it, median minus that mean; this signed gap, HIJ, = -10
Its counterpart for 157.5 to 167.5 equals -15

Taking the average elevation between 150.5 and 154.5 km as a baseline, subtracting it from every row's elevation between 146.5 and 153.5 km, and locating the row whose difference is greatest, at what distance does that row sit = 151.0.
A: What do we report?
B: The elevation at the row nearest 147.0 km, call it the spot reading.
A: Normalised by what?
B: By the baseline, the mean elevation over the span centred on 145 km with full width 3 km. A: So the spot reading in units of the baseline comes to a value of 1.01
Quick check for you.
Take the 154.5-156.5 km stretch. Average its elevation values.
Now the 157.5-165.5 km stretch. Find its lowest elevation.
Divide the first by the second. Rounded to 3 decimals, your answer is 1.173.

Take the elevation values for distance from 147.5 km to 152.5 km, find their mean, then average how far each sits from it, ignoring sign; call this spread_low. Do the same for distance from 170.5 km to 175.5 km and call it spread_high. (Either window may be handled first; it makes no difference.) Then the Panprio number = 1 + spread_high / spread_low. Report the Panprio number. 1.47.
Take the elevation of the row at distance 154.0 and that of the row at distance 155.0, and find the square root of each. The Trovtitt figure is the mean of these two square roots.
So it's 17.56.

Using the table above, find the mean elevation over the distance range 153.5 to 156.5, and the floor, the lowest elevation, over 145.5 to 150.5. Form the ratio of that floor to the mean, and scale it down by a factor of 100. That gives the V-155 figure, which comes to 0.0089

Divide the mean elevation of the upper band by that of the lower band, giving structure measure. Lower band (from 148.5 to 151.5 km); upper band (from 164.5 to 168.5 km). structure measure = 0.88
